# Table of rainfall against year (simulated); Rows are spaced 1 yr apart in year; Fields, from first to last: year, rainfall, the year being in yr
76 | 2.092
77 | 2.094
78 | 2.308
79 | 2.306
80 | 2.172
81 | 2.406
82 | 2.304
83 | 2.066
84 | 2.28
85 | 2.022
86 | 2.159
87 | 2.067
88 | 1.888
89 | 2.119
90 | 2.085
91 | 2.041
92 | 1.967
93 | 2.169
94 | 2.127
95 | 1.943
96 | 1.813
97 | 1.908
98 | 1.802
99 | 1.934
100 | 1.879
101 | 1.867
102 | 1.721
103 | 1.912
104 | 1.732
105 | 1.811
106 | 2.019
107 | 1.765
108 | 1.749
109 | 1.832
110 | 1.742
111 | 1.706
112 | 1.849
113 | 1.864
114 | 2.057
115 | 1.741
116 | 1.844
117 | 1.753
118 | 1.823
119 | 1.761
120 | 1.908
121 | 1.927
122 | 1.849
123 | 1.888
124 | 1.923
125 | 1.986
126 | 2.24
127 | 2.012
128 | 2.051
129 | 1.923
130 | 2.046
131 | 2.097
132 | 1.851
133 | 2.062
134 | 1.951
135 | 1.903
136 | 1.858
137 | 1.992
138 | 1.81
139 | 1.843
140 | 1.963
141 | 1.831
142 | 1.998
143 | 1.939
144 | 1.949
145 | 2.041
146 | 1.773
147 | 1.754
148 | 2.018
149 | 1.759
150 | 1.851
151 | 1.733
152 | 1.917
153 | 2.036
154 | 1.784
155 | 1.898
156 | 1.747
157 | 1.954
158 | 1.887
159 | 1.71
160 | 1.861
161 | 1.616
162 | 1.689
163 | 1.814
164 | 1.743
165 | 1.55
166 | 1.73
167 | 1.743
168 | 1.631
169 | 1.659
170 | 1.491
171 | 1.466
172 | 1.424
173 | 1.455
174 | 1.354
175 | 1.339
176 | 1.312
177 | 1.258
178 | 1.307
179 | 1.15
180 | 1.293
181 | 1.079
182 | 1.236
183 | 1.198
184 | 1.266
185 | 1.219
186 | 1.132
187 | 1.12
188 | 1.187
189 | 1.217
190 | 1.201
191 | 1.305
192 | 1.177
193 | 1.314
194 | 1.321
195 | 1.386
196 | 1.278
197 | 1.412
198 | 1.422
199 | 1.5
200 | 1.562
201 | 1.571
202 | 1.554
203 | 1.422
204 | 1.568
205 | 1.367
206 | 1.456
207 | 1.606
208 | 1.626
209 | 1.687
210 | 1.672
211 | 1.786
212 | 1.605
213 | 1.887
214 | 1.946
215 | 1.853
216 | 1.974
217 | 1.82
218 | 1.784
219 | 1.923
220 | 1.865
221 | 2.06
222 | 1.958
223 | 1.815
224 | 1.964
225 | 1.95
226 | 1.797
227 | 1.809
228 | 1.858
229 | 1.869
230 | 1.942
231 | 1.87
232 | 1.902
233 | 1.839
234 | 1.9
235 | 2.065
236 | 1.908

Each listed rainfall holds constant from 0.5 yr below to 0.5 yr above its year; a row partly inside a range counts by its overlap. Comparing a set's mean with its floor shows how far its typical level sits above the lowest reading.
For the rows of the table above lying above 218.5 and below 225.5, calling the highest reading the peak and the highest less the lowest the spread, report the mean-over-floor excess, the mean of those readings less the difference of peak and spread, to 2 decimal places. 0.12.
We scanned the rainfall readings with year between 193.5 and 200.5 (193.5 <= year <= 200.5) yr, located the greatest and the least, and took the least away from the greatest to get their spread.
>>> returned 0.28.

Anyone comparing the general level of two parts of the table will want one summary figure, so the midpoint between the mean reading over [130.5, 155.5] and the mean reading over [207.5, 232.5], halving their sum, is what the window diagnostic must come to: 1.88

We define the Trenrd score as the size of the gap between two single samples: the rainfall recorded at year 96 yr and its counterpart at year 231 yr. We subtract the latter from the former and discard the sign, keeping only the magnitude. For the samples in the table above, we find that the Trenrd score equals 0.06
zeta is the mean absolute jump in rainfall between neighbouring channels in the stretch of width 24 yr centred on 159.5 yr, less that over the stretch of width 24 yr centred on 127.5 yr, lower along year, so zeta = 0.03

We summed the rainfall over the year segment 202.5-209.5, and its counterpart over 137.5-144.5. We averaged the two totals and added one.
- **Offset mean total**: 13.0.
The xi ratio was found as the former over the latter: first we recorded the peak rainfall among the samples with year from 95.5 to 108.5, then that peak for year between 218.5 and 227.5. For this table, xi 0.98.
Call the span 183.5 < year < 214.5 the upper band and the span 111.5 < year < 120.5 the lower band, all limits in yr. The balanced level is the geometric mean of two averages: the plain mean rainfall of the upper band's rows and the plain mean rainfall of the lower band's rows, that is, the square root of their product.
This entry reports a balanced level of 1.63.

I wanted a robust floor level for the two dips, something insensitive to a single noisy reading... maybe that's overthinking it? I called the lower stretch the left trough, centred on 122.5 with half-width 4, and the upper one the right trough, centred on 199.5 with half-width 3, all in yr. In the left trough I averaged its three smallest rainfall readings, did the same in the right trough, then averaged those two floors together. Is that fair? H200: 1.64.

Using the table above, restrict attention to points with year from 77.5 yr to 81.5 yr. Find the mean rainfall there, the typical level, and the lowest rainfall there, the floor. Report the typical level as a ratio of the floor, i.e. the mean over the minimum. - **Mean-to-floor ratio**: 1.058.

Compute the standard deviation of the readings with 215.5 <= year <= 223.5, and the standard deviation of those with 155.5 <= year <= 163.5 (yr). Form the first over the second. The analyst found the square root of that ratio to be 0.91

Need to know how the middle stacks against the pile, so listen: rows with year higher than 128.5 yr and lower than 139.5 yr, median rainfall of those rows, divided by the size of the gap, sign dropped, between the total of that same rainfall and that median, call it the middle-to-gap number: 0.10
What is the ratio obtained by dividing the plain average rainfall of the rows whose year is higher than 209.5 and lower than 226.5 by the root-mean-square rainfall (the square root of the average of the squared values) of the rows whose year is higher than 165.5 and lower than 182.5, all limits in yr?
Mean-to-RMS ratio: 1.31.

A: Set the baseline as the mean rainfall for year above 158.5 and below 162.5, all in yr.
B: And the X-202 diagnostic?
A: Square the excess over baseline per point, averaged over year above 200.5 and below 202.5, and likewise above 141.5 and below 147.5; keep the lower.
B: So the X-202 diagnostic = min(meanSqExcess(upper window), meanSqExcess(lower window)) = 0.025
